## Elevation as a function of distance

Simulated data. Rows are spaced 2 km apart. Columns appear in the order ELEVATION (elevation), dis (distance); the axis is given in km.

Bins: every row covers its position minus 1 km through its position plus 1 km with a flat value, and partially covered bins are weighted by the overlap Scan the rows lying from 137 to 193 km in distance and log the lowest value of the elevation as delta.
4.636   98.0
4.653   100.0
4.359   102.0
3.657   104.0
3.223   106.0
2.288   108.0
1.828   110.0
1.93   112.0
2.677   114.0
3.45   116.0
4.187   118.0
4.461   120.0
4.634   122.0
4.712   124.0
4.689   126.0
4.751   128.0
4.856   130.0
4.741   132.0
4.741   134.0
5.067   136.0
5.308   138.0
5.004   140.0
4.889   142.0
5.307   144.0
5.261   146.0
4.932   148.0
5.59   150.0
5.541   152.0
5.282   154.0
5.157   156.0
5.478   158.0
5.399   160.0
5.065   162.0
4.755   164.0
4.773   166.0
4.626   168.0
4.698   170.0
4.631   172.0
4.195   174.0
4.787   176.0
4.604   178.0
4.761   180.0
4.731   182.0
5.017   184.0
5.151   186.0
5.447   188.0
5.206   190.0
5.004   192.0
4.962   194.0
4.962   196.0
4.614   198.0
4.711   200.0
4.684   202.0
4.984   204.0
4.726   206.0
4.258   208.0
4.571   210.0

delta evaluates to 4.195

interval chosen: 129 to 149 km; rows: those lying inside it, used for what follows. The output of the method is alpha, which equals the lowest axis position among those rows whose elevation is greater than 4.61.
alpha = 130.0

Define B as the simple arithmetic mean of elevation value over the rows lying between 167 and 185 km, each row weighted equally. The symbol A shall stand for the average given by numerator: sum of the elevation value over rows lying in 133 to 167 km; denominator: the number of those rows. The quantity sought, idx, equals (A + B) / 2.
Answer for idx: 4.9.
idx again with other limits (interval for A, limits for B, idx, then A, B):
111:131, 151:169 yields 4.6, 4.0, 5.1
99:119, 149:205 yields 4.1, 3.2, 5.0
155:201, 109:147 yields 4.6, 4.9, 4.3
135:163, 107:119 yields 4.0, 5.2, 2.7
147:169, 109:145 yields 4.7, 5.1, 4.3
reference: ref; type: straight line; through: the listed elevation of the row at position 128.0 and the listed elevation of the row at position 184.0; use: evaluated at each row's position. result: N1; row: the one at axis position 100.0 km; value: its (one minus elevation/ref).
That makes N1 -0.01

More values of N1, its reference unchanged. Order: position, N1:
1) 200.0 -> 0.08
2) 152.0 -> -0.14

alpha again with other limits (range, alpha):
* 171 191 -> 172.0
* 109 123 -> 122.0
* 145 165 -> 146.0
